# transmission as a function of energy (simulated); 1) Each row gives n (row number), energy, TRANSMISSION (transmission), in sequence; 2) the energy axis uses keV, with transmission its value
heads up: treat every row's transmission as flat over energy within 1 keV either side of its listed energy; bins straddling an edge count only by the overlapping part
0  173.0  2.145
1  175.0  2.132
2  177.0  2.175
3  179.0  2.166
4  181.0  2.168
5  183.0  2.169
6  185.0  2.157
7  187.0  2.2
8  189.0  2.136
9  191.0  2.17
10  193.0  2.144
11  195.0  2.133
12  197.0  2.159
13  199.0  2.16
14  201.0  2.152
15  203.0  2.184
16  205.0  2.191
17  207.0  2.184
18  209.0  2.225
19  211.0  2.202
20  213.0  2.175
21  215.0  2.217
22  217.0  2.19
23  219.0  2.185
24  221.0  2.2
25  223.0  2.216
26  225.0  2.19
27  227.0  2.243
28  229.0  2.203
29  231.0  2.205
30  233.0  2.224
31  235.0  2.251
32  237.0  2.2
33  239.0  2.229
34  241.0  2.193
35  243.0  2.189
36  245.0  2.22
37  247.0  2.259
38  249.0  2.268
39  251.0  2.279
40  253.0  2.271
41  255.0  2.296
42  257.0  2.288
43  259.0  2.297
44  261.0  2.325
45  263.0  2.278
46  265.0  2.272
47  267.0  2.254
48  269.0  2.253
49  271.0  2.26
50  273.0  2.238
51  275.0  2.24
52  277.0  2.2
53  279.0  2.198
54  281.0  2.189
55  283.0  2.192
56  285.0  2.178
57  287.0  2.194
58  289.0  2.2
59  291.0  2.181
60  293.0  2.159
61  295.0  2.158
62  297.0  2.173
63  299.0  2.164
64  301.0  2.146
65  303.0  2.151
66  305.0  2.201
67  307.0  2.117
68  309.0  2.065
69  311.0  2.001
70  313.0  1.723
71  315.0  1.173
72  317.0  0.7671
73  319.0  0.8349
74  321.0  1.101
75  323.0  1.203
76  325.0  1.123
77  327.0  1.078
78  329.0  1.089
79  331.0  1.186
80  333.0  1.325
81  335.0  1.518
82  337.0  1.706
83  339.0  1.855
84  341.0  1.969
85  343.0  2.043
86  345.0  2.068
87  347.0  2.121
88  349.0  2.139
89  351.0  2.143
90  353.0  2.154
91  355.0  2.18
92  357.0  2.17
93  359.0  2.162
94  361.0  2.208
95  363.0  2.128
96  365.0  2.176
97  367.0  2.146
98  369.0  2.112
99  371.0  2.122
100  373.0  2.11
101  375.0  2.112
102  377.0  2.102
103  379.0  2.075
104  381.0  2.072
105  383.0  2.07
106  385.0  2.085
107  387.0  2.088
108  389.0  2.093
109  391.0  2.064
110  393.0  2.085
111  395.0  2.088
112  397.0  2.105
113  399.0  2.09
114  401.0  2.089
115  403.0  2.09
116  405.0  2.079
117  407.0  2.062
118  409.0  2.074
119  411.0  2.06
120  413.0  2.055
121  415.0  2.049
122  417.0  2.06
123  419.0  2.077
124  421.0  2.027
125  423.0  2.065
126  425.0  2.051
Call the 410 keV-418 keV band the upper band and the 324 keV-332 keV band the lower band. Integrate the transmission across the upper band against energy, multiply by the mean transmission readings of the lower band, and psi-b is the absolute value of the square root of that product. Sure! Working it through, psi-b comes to 4.29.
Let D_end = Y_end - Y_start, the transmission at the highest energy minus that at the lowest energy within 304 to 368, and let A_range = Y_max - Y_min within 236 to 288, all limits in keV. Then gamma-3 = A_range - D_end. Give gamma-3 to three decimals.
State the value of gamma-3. 0.202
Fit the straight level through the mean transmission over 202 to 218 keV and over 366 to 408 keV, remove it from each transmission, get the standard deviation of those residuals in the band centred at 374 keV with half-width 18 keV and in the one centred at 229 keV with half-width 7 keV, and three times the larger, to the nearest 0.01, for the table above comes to 0.11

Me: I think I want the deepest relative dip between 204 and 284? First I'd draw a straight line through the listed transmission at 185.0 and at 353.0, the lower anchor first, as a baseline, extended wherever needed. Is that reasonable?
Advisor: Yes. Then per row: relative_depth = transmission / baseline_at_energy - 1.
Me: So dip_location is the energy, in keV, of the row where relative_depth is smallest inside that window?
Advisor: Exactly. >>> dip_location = 213.0 keV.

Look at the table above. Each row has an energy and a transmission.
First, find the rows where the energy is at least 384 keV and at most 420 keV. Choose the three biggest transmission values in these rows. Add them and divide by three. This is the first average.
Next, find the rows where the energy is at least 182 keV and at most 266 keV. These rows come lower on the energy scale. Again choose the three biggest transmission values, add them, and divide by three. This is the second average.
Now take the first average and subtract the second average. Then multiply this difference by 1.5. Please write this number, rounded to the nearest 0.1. -0.3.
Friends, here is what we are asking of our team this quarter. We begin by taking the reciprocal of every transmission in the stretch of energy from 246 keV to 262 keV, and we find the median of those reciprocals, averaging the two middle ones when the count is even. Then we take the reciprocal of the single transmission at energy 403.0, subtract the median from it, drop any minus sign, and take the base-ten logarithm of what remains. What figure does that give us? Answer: -1.39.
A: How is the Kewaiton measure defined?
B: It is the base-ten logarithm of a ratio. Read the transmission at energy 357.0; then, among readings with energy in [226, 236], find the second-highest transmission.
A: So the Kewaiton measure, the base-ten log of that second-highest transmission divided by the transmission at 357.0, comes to 0.014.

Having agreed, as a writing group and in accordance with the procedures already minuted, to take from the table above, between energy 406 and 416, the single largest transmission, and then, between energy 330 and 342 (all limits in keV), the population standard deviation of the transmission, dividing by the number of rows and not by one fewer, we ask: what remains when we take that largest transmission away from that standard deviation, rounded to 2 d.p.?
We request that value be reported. -1.80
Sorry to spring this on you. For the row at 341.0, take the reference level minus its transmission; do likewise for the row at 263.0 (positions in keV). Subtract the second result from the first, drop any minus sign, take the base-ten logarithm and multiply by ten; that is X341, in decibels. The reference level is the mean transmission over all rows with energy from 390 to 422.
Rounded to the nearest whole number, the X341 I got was -5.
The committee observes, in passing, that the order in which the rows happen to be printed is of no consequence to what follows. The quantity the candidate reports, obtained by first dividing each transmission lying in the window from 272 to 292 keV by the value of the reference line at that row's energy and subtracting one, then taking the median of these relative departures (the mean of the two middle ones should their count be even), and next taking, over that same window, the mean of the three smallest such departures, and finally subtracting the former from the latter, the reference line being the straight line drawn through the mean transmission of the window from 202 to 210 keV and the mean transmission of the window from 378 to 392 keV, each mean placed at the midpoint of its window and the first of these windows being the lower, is -0.0052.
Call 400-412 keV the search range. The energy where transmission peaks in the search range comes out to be 403.0 keV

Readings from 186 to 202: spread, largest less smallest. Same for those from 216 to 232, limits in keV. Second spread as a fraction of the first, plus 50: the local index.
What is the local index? 51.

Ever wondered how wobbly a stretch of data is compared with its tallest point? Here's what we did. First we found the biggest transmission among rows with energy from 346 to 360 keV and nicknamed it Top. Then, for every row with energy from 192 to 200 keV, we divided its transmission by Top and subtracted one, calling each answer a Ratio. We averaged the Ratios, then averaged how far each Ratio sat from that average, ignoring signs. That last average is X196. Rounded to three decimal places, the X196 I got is 0.005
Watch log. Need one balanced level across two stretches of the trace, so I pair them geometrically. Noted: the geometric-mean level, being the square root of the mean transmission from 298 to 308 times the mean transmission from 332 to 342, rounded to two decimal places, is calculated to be 1.90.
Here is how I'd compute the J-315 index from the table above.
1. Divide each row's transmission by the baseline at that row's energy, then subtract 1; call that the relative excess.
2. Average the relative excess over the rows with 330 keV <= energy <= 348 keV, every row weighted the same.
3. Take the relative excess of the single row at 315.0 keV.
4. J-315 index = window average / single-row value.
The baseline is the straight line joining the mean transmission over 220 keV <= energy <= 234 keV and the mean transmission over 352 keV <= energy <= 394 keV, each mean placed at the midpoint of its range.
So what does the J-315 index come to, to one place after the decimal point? 0.4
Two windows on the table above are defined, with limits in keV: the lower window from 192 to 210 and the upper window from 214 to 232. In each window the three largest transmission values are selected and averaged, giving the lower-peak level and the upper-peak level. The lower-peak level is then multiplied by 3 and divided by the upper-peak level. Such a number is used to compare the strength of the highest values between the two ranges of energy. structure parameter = 2.97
